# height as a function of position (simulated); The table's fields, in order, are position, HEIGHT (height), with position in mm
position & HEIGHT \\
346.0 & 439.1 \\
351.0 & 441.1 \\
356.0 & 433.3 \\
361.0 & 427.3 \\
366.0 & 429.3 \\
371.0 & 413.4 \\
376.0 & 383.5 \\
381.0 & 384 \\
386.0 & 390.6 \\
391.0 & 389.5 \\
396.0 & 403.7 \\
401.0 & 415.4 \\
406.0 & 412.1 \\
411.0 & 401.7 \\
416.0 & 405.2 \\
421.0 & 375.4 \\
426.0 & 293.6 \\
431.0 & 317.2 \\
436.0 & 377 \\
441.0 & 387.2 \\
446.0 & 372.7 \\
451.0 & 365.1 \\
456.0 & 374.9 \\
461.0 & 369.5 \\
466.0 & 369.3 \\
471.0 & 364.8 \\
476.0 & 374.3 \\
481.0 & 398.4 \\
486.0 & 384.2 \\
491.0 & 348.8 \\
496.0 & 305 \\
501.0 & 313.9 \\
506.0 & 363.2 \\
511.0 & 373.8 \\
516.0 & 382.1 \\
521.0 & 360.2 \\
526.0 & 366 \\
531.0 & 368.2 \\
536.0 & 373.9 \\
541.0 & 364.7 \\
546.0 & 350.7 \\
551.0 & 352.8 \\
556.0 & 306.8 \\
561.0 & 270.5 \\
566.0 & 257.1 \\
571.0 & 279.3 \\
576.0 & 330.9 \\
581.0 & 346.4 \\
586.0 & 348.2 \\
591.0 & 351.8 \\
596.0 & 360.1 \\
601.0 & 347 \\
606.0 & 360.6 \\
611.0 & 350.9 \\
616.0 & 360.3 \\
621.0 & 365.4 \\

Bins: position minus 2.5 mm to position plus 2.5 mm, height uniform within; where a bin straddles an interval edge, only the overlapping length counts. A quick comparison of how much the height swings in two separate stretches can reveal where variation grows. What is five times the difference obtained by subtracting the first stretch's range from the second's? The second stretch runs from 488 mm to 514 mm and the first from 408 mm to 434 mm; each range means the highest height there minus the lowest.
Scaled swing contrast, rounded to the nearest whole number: -214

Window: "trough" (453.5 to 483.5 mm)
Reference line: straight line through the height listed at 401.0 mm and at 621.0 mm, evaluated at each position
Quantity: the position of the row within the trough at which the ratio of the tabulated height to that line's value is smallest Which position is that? 471.0 mm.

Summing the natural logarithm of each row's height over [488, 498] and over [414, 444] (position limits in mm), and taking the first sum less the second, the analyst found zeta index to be -24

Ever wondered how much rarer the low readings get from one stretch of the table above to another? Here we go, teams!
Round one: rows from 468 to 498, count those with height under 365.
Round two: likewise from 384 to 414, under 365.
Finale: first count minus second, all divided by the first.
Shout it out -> 1.00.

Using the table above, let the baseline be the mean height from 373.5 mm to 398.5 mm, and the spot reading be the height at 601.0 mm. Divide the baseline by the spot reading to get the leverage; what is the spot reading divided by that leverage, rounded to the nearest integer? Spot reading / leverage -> 309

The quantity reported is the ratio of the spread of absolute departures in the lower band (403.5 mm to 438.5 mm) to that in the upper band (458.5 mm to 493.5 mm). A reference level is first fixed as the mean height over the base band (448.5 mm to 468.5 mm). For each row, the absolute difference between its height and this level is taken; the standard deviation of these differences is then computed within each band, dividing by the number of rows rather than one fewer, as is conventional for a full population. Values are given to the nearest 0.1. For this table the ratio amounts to 2.2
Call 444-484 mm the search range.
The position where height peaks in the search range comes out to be 481.0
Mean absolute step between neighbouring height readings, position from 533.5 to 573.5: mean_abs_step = 20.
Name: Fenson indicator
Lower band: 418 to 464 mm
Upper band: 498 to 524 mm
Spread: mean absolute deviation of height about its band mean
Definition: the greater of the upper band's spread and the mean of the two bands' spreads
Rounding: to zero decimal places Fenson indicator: 21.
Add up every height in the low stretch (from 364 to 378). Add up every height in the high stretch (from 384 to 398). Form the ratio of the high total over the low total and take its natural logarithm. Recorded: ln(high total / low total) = -0.035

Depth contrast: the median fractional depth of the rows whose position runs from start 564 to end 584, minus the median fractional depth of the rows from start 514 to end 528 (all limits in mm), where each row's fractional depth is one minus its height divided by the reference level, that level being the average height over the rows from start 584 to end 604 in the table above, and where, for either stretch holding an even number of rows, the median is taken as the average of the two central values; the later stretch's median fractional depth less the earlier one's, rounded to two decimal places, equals 0.17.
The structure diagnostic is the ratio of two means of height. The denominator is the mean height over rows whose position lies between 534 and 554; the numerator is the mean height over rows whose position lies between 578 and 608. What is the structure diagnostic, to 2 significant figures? 0.98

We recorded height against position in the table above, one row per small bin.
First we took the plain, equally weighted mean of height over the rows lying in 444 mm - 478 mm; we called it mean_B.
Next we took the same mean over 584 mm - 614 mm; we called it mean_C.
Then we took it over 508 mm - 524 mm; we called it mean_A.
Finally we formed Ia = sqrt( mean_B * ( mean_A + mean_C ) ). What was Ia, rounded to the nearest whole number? 518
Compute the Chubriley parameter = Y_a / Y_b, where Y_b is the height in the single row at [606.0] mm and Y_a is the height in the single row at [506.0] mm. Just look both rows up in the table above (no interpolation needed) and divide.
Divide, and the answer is 1.01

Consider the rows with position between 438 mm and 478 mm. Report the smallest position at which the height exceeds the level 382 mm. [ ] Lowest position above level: 441.0 mm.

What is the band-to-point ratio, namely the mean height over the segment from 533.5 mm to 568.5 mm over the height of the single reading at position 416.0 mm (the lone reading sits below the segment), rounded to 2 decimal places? 0.80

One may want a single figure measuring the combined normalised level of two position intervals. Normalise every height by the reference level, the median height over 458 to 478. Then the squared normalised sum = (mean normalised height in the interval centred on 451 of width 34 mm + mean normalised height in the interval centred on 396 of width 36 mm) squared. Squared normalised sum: 4.4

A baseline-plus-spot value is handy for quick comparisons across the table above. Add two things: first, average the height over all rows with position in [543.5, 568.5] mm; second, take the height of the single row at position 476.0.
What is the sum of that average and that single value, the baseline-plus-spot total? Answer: 682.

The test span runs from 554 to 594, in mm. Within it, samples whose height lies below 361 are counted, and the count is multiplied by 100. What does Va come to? 800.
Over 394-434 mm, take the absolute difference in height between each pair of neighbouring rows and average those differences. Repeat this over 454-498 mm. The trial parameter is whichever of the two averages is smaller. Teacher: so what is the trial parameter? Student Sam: 17.1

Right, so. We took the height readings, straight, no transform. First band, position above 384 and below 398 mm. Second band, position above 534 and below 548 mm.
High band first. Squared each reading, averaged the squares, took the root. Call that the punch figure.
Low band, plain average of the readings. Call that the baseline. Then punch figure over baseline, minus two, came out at -1.08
